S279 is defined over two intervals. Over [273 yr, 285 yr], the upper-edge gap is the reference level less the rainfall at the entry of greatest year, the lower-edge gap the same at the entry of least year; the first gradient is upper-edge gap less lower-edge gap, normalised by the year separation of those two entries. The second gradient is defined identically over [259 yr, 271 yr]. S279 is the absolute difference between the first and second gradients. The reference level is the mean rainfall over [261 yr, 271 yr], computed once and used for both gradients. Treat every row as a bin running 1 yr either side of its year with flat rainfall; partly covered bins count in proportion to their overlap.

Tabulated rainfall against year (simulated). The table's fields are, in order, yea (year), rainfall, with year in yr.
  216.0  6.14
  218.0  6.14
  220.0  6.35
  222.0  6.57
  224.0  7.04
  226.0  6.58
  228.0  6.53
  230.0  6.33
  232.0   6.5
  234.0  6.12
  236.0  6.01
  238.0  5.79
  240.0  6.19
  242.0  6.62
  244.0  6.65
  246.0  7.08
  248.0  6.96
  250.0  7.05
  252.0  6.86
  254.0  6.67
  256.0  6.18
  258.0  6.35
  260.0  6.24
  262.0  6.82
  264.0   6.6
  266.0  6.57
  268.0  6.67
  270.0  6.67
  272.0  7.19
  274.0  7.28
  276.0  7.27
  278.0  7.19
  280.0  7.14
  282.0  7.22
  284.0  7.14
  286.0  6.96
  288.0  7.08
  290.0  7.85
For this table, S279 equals 0.057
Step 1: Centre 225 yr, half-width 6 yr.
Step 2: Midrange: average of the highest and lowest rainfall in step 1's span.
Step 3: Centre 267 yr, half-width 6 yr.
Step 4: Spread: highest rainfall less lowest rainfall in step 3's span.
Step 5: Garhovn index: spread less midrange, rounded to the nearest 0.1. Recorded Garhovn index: -6.1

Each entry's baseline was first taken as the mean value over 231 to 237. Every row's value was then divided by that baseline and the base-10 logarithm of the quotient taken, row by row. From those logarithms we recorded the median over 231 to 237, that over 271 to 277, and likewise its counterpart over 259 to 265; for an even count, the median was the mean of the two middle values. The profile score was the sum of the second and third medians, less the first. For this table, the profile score 0.101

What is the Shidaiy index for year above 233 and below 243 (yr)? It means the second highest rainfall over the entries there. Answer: 6.19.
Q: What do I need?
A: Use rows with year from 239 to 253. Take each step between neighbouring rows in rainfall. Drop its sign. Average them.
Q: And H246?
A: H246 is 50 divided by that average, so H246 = 233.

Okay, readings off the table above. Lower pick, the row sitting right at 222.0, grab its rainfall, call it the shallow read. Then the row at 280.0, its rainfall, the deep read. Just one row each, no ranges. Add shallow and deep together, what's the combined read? 13.7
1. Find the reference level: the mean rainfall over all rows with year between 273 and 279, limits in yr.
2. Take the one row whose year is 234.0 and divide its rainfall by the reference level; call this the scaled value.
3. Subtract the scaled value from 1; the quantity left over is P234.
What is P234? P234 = 0.16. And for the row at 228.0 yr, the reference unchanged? 0.10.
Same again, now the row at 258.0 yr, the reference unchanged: 0.12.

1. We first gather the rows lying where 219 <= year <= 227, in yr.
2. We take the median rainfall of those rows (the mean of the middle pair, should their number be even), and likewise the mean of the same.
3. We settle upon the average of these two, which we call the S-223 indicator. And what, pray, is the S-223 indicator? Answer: 6.6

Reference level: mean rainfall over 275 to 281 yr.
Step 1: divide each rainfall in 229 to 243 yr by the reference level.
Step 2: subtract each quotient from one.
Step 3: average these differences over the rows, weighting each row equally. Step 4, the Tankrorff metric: 0.136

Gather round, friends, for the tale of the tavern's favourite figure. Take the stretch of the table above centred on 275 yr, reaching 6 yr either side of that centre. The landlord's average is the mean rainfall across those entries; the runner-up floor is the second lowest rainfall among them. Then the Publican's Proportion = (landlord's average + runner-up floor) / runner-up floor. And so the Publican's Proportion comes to 2.00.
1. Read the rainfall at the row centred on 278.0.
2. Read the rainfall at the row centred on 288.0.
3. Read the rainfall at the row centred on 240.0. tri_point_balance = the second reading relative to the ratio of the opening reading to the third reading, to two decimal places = 6.10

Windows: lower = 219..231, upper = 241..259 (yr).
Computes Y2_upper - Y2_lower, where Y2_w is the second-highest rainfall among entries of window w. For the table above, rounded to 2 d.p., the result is 0.47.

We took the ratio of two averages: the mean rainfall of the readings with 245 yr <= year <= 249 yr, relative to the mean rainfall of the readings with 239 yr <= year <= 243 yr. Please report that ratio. 1.10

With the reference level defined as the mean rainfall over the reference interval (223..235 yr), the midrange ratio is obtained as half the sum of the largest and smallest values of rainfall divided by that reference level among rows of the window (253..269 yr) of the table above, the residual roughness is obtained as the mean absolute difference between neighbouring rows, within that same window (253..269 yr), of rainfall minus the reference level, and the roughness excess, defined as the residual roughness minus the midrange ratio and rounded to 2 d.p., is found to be -0.75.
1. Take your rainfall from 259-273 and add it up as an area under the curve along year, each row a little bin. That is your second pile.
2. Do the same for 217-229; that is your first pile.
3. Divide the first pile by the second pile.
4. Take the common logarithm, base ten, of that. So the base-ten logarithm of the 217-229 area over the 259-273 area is -0.1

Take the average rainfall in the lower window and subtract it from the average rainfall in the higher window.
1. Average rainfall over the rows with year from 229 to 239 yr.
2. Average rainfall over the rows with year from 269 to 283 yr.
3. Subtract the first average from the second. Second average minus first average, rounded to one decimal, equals 1.0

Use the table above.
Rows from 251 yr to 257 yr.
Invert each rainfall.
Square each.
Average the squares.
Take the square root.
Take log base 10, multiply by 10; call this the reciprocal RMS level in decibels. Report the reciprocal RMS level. -8.16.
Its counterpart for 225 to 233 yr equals -8.12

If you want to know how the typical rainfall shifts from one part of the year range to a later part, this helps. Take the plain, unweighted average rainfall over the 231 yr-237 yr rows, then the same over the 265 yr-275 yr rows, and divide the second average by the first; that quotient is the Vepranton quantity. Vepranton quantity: 1.11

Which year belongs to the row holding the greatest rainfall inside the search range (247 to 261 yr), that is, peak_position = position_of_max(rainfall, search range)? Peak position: 250.0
